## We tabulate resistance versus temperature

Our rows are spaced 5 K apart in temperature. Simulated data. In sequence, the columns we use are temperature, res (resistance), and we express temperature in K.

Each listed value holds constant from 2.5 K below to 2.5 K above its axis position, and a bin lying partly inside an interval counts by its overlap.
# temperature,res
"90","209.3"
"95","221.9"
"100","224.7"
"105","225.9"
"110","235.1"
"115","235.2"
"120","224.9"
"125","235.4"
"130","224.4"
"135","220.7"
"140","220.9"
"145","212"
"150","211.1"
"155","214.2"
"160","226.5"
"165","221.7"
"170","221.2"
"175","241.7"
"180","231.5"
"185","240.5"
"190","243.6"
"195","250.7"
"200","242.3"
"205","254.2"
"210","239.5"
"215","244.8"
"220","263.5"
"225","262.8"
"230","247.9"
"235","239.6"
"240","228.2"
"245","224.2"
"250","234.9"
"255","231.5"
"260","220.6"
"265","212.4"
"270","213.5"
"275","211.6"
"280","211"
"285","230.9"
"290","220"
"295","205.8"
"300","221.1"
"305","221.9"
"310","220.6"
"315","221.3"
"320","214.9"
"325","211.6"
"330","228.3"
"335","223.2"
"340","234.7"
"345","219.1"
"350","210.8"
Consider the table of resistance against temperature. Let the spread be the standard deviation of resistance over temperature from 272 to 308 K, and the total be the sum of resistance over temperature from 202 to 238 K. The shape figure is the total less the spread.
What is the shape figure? 1744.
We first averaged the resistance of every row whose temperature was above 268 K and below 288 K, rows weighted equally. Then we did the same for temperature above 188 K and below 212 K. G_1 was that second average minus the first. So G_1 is 29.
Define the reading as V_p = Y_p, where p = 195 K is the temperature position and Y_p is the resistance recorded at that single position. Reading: 250.7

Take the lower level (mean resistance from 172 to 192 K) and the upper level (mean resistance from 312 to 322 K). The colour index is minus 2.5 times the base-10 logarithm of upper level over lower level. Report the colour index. 0.10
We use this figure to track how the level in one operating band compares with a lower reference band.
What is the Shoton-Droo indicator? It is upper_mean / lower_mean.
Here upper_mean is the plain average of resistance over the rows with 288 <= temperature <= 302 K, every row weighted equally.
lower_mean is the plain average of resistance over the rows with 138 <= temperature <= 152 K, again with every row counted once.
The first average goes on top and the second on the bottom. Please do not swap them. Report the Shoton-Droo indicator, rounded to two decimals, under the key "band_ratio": 1.00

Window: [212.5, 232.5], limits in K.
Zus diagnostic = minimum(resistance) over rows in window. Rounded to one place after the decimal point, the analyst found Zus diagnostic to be 244.8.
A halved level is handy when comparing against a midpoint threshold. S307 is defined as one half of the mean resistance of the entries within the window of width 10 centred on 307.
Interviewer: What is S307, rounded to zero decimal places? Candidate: 111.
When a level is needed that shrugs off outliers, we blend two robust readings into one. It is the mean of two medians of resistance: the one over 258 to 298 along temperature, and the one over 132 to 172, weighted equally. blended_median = 217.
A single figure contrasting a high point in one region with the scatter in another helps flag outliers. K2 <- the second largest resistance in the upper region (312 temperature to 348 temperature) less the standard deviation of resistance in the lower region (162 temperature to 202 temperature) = 218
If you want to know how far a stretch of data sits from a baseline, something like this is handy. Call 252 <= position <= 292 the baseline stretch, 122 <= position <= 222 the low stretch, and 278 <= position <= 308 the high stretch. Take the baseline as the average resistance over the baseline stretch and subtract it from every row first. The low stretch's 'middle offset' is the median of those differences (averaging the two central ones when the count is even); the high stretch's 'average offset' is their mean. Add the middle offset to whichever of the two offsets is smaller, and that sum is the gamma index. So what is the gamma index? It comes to 14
